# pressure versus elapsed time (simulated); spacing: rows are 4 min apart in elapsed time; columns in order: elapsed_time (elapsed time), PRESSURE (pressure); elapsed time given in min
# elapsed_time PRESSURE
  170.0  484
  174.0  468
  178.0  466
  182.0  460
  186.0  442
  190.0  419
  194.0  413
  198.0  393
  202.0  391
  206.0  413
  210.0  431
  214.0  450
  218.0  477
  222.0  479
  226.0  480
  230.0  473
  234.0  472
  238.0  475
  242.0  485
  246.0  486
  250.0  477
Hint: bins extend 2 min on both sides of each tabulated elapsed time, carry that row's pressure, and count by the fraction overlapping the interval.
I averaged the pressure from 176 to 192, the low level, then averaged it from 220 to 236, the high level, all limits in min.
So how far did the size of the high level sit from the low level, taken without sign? 29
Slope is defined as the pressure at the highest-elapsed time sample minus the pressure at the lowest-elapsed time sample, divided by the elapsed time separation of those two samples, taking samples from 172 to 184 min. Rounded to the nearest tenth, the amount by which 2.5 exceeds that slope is 3.5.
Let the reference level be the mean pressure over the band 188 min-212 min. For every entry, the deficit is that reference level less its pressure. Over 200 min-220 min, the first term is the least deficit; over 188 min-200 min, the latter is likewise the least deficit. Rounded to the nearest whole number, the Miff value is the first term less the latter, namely -58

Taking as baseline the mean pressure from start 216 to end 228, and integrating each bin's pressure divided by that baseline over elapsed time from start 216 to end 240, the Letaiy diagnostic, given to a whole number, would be 24 min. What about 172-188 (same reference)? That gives 15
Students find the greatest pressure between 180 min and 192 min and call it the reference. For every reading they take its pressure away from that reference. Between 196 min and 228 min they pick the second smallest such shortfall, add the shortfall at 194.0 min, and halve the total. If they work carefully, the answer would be 14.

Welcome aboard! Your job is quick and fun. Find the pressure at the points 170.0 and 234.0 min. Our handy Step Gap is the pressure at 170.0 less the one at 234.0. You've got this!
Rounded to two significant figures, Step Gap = 12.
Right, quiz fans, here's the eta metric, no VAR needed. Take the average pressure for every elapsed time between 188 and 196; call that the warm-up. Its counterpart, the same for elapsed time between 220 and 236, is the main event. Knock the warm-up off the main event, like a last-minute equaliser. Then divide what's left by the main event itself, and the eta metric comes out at 0.13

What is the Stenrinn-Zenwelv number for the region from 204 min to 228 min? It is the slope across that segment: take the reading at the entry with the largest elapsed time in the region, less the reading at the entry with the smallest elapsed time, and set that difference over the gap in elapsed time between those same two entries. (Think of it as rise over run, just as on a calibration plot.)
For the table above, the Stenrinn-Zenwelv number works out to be 3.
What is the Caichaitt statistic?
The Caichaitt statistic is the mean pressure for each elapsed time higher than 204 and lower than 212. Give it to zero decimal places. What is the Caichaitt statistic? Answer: 422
